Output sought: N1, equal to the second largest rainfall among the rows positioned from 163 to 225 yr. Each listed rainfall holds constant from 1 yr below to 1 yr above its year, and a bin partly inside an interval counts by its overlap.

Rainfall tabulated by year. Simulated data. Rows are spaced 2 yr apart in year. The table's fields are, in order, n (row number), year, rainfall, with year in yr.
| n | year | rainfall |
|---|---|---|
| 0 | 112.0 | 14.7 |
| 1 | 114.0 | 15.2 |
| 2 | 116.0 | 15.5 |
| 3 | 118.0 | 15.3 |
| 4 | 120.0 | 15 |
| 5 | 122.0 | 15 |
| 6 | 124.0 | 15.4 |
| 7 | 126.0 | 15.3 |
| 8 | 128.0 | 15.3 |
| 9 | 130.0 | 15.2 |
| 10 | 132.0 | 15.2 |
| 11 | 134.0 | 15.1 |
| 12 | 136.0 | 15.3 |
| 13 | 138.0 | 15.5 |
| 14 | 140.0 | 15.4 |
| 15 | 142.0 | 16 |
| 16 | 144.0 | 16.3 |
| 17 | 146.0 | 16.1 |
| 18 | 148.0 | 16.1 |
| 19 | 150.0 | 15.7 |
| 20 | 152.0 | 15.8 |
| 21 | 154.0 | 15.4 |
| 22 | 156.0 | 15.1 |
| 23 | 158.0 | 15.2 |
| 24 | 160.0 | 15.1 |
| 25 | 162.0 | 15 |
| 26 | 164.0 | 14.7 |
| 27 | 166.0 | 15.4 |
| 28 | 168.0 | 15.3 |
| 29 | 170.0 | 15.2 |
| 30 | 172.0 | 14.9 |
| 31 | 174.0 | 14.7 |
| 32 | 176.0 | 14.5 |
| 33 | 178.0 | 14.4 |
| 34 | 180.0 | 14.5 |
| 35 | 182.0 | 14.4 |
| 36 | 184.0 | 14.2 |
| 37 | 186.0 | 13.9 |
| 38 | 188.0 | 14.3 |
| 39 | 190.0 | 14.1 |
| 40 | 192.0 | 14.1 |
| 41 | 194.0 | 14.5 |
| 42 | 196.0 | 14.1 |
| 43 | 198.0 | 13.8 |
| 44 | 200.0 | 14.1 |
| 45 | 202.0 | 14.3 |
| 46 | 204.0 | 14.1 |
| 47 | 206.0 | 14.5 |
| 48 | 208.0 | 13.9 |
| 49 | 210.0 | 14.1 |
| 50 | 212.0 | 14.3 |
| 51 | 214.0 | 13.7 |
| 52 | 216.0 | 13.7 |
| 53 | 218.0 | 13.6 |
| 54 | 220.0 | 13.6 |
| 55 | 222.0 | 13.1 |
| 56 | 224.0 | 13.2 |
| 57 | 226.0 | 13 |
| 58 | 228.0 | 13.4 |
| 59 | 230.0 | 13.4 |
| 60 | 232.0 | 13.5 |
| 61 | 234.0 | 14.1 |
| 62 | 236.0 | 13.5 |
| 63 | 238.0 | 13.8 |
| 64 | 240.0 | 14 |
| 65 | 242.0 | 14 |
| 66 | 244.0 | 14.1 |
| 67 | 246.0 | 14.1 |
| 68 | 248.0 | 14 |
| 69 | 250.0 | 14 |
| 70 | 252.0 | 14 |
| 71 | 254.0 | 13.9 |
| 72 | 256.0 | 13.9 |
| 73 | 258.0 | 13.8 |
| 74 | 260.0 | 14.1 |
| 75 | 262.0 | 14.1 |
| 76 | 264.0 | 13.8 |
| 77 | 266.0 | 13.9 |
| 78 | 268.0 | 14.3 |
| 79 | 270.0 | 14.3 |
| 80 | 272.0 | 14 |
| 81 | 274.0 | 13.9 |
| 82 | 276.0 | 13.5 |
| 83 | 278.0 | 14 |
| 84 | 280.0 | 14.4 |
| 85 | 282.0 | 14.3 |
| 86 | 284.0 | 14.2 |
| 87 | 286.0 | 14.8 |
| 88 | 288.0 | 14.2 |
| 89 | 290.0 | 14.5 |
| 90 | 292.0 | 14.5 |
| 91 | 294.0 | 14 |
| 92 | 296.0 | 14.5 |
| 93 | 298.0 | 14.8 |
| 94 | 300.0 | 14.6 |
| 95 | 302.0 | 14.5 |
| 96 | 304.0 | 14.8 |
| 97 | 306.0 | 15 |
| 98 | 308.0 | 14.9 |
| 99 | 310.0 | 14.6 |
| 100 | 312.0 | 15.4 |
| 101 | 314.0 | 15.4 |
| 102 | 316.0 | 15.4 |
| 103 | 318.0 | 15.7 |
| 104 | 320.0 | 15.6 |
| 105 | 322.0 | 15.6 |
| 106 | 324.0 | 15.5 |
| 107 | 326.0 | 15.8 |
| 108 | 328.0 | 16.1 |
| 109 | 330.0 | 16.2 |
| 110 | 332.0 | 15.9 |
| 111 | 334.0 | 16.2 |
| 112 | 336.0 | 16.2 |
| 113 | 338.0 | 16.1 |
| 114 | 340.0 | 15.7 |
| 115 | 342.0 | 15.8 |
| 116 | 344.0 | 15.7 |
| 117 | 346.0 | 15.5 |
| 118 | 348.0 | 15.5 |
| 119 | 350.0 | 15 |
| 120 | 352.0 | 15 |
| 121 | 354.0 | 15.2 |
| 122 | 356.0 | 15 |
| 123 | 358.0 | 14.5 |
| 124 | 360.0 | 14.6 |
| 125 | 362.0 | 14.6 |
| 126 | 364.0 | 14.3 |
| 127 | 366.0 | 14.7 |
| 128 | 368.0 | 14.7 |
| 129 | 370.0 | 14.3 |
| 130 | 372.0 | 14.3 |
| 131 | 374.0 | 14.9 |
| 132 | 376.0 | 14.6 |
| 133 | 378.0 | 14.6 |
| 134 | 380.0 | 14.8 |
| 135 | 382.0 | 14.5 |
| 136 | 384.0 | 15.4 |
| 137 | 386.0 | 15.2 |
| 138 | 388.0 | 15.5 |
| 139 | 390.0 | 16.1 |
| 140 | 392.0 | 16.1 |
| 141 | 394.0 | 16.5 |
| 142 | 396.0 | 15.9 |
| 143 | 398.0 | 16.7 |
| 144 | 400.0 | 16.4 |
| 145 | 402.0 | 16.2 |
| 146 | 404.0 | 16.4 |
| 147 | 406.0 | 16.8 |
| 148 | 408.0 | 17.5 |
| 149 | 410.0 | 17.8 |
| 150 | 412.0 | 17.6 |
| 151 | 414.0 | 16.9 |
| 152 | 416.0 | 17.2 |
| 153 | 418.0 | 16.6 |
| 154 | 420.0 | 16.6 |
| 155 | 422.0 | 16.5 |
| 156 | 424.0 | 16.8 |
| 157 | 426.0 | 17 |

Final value 15.3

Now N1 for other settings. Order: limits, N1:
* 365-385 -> 14.9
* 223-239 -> 13.8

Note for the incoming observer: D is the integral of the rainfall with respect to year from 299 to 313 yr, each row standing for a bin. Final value 208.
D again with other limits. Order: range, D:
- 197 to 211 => 198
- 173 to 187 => 201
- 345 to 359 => 211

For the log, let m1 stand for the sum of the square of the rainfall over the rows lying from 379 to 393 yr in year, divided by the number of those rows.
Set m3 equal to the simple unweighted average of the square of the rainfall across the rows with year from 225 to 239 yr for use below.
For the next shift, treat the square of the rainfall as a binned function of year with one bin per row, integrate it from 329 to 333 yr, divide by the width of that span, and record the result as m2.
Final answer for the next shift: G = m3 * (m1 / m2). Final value 168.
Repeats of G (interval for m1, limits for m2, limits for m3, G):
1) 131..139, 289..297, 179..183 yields 236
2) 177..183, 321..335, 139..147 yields 210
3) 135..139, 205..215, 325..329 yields 303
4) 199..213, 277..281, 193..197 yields 204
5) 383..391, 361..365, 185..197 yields 233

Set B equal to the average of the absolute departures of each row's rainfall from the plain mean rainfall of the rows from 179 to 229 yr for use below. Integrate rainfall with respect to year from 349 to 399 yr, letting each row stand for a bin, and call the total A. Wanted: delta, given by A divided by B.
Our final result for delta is 2123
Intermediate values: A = 754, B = 0.4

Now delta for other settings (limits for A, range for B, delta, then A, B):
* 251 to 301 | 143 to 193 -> 1263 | 709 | 0.6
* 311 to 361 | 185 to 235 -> 2200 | 777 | 0.4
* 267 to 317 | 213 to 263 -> 2603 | 726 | 0.3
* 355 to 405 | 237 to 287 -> 4288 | 762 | 0.2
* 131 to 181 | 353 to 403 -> 1168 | 764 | 0.7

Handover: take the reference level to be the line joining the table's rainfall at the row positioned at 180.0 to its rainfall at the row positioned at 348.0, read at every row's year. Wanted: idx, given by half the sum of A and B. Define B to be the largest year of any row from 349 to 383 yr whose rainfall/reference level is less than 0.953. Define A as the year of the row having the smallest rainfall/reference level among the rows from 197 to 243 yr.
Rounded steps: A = 226.0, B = 382.0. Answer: 304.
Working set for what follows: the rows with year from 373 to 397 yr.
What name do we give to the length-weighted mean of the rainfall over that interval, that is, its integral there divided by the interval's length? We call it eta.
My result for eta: 15.3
